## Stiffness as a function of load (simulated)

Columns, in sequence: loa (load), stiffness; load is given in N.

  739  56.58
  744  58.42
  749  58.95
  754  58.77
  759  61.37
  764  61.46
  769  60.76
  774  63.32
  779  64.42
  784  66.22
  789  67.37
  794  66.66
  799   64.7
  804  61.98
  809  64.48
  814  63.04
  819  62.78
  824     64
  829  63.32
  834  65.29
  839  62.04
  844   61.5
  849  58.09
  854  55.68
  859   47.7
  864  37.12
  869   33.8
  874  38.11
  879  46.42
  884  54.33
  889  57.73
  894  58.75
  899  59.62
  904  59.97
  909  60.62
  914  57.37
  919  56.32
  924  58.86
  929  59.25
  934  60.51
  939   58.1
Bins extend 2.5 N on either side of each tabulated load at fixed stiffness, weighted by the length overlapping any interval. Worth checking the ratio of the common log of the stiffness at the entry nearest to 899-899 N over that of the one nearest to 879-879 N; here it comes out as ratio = 1.07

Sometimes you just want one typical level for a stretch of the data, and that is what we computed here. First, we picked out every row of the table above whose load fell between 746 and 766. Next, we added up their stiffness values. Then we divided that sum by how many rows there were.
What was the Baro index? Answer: 60.1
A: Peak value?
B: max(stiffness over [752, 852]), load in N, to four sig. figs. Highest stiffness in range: 67.37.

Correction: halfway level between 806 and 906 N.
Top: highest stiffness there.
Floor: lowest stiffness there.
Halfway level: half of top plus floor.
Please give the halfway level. 50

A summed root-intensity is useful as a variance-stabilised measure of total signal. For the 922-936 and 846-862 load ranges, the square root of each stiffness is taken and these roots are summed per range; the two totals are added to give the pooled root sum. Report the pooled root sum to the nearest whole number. 45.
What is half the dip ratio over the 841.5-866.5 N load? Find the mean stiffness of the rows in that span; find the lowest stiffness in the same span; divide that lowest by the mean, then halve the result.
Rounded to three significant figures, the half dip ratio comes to 0.357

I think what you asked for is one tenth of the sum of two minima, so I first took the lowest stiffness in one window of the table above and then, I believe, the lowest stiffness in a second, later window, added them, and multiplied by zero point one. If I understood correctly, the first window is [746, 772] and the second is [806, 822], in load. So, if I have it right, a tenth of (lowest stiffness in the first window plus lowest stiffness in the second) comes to 12.2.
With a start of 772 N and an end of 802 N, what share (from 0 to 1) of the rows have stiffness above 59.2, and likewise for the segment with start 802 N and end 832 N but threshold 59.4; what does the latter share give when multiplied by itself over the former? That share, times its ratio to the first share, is 1.00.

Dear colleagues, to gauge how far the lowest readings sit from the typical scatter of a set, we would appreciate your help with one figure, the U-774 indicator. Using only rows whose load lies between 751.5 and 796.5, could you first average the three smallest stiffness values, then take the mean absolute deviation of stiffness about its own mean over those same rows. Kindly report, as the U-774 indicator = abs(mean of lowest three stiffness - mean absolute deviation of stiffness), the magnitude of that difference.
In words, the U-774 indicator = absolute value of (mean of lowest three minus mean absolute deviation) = 58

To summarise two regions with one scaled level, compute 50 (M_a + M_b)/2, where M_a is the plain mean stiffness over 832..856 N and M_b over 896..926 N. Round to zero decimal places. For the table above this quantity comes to 2983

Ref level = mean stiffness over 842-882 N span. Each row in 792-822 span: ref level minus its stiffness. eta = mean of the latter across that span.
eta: -17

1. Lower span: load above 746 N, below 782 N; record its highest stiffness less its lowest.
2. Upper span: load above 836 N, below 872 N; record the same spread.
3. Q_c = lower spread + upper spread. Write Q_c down 34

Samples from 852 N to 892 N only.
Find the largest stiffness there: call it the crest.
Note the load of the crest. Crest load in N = 889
